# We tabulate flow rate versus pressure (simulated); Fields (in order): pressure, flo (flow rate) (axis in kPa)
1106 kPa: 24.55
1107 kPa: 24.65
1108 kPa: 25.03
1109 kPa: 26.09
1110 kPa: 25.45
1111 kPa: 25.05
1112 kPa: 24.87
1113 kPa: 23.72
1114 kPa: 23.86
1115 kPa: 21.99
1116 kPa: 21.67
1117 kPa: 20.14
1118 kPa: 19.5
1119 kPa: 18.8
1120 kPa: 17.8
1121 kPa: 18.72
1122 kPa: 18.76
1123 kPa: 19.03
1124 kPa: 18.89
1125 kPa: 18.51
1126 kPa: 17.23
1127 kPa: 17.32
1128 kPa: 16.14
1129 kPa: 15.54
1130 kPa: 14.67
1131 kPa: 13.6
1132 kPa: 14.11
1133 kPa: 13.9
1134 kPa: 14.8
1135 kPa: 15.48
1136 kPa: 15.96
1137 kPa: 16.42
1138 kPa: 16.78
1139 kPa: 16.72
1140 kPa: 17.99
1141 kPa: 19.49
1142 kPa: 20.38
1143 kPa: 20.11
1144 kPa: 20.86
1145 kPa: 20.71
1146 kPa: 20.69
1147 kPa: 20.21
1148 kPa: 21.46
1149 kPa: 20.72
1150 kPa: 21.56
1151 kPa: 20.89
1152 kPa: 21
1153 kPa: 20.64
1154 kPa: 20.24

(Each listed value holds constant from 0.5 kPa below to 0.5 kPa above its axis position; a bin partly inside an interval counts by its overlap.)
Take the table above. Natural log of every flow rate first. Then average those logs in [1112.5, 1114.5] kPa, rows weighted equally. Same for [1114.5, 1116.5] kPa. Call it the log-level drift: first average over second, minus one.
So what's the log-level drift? 0.03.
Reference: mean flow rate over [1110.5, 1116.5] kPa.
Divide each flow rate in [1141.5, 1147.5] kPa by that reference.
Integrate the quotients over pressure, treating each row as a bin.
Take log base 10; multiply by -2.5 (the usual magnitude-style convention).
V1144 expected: -1.80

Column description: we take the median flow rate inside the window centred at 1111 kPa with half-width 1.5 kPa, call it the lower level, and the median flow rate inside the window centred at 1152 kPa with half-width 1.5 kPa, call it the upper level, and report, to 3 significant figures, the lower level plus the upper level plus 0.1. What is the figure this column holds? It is 46.0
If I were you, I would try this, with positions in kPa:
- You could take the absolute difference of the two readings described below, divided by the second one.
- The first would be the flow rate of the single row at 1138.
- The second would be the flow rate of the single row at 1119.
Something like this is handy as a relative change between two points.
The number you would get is 0.11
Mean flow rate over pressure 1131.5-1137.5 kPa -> 15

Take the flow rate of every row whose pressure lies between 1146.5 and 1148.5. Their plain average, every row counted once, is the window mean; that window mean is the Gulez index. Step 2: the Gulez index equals 20.8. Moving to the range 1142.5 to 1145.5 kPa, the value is 20.6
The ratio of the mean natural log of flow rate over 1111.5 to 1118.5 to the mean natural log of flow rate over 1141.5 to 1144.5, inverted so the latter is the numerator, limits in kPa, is 0.97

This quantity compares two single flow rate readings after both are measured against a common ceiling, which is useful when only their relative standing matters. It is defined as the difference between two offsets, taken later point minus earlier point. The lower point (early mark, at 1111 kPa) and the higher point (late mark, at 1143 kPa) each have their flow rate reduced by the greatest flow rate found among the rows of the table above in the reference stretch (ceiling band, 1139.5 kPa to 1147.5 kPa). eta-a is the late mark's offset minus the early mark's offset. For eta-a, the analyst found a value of -4.9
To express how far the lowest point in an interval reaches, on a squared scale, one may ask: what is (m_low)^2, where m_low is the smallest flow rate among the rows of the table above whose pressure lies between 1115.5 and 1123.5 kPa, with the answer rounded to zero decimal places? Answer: 317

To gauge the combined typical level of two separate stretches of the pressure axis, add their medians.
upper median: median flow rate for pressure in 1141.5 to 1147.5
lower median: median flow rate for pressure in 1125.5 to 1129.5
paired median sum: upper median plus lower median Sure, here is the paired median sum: 37.2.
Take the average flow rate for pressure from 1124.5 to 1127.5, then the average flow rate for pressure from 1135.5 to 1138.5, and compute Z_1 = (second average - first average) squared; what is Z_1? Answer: 2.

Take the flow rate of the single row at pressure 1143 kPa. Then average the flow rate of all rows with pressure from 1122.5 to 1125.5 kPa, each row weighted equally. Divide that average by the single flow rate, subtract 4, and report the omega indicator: -3.06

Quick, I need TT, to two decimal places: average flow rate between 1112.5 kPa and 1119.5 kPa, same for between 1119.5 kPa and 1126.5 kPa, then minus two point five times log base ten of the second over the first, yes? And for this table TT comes 0.16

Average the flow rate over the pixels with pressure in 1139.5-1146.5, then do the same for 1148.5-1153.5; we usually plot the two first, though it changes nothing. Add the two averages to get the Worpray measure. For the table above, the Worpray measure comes 41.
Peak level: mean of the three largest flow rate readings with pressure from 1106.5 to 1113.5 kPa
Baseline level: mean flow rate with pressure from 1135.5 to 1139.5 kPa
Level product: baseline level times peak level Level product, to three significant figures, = 420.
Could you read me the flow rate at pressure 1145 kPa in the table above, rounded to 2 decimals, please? 20.71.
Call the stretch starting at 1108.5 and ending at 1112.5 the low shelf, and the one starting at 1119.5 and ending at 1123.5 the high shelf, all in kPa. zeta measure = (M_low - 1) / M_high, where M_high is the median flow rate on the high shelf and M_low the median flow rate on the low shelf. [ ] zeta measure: 1.29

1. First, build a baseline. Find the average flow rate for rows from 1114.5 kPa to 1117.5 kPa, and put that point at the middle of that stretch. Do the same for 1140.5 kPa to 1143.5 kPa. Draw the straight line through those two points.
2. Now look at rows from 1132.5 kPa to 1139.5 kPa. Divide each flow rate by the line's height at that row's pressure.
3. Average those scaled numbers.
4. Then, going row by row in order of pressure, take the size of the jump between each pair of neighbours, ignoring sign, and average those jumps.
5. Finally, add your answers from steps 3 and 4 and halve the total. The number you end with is 0.400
